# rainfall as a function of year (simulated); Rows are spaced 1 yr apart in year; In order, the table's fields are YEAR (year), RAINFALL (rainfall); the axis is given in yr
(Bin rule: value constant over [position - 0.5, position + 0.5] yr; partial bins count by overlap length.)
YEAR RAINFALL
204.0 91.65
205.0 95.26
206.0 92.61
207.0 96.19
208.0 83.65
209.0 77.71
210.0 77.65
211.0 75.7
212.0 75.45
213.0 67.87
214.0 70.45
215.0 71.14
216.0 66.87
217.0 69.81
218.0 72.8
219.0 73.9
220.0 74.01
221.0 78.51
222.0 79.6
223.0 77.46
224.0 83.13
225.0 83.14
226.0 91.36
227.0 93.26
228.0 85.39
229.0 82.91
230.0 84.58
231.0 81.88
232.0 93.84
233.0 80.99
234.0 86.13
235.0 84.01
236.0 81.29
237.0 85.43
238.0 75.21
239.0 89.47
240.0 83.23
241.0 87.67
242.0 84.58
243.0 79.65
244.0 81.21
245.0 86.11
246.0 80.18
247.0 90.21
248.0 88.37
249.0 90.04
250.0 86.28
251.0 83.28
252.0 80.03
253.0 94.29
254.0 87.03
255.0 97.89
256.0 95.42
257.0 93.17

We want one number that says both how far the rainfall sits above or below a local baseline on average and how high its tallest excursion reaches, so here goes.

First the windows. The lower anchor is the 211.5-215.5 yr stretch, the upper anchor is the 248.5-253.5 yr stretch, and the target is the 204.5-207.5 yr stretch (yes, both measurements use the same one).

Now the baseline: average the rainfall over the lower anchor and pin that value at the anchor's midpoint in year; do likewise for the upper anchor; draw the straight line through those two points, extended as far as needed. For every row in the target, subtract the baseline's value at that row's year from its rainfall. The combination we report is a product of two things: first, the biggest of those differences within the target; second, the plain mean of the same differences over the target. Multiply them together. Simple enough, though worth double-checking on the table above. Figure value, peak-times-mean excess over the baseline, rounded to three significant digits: 735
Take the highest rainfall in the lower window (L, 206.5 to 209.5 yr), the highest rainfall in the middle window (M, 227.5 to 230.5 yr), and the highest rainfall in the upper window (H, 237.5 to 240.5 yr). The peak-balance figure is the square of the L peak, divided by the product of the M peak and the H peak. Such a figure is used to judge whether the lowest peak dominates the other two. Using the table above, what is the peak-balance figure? 1.2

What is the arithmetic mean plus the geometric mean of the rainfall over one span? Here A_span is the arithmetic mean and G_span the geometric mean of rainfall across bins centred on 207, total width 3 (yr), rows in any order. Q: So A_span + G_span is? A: 181.5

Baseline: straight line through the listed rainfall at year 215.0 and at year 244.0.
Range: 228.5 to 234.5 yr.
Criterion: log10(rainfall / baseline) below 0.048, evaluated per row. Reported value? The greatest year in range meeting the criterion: 234.0 yr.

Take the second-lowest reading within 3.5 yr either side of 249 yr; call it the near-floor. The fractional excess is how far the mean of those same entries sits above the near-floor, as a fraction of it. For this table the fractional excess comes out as 0.066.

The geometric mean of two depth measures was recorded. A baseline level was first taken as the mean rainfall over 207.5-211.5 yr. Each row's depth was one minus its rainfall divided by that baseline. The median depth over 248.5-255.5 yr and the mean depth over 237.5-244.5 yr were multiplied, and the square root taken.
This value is 0.076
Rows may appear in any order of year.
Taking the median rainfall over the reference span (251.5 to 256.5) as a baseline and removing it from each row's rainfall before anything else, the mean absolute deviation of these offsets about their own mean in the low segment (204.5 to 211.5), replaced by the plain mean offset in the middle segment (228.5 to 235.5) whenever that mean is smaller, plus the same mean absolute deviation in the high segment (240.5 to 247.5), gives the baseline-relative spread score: -6.06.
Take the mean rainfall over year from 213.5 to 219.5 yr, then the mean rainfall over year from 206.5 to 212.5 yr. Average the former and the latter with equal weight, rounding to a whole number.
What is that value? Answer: 76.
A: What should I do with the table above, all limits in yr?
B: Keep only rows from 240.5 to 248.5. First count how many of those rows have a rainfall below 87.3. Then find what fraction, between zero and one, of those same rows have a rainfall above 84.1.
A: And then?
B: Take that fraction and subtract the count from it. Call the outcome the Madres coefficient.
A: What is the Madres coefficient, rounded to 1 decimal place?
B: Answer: -4.4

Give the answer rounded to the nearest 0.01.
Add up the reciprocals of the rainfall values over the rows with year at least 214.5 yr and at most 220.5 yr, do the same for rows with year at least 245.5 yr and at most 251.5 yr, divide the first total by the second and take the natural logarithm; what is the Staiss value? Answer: 0.19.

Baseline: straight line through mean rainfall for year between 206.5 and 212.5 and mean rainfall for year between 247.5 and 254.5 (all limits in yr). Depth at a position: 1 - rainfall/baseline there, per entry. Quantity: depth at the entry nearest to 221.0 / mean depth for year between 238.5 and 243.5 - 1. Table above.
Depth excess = 5.4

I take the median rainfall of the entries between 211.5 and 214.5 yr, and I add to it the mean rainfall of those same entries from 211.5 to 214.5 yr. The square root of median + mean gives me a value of 11.9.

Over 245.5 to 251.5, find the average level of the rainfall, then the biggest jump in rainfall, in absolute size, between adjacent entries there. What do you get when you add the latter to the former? 96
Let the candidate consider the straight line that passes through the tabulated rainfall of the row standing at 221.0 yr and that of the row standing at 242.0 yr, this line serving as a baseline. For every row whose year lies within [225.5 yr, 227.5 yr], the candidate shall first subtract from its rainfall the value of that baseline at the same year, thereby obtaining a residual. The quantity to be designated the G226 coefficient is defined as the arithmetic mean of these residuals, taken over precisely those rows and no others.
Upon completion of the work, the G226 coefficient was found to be 12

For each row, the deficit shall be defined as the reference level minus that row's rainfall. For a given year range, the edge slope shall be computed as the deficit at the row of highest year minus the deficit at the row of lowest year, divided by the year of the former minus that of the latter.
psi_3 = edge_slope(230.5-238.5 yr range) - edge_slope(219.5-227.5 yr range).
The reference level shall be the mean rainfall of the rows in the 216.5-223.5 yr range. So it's 4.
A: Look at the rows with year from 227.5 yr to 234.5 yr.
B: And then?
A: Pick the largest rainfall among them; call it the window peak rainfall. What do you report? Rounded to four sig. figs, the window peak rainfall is 93.84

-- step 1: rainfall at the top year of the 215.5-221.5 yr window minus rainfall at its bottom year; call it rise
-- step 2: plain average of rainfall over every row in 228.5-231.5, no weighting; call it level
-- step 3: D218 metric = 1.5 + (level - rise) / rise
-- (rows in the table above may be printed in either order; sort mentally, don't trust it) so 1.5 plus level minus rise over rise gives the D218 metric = 8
